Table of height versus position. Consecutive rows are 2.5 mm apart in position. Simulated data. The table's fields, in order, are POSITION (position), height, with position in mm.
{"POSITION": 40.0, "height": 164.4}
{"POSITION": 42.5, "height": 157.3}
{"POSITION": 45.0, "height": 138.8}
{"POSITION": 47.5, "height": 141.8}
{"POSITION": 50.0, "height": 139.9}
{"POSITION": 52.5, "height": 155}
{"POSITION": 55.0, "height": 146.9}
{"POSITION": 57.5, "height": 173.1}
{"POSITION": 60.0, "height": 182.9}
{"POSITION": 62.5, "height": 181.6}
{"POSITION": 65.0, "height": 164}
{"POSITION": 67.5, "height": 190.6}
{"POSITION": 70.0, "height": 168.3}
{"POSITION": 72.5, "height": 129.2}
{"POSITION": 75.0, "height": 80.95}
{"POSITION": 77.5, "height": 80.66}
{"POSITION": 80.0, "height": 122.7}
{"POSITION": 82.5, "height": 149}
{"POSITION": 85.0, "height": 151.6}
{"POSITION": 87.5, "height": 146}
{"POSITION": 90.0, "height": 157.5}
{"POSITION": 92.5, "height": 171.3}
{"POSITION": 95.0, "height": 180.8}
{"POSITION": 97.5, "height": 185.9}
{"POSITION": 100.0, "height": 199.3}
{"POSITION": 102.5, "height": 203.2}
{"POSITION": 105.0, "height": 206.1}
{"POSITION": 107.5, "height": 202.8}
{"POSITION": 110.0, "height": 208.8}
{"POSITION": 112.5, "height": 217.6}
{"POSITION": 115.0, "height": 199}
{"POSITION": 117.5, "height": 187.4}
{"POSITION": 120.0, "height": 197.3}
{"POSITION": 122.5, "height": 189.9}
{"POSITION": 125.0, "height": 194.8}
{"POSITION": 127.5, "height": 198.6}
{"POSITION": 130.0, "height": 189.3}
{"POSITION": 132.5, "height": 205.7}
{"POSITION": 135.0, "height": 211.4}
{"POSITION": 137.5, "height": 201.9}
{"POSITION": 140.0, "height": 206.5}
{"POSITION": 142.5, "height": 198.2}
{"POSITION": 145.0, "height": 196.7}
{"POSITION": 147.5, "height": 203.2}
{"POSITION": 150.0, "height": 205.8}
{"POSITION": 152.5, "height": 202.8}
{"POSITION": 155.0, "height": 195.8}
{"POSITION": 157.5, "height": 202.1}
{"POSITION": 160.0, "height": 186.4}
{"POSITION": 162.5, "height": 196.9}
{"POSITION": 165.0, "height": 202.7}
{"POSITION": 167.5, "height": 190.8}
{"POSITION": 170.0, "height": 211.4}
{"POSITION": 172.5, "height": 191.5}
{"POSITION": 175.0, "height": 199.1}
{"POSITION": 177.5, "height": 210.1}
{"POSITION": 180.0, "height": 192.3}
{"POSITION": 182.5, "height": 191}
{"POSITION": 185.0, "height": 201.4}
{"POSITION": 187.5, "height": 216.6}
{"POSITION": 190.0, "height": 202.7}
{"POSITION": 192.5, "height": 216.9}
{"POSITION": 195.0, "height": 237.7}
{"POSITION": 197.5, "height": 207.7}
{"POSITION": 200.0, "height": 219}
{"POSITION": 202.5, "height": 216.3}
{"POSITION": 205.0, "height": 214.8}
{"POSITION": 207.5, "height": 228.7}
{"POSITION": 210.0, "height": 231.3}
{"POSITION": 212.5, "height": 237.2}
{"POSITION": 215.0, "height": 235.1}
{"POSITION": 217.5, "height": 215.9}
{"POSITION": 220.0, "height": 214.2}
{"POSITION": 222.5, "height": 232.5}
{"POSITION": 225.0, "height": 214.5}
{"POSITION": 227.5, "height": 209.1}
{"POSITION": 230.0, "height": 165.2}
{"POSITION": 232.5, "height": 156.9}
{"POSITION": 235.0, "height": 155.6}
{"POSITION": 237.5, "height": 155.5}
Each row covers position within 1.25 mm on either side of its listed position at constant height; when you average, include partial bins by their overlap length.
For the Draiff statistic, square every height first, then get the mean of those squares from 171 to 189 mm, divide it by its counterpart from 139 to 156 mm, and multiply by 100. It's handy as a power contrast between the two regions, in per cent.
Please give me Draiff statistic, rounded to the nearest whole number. 99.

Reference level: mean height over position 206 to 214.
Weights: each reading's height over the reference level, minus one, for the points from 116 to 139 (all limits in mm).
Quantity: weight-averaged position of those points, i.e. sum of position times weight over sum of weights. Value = 126.5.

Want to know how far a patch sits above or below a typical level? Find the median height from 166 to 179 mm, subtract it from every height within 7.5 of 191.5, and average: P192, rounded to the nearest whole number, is 15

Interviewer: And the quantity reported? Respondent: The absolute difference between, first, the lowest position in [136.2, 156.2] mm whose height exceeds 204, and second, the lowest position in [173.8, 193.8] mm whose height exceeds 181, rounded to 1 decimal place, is 35.0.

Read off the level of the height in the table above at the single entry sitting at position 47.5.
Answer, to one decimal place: 141.8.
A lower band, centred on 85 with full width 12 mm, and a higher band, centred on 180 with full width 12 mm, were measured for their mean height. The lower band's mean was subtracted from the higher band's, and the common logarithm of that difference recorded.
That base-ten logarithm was 1.7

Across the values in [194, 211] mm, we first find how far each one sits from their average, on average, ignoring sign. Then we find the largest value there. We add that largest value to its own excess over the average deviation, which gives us 467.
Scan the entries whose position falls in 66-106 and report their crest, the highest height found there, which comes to 206.1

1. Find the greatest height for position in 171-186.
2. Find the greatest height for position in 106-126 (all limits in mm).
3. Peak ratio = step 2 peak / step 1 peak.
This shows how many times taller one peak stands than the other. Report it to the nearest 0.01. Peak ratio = 1.04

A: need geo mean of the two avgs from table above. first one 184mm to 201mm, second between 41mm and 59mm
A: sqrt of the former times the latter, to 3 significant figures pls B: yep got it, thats 180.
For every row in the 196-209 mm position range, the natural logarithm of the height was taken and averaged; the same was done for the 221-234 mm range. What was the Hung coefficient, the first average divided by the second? 1.02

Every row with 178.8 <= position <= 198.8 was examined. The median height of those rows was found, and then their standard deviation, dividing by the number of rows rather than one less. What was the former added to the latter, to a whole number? 220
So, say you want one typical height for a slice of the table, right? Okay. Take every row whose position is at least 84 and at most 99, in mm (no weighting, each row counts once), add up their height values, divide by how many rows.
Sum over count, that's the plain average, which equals 166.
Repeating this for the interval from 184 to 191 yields 207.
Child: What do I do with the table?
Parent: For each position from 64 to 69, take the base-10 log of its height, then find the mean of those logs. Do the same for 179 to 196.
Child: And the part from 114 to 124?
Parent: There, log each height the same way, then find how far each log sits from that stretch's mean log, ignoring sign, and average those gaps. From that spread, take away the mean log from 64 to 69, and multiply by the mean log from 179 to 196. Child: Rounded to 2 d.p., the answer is -5.18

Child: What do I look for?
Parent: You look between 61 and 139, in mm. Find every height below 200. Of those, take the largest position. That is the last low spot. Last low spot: 130.0 mm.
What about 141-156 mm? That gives 155.0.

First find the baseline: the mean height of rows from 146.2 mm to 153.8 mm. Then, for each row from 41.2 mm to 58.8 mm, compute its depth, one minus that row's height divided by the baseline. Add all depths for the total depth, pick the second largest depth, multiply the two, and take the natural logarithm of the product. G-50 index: -1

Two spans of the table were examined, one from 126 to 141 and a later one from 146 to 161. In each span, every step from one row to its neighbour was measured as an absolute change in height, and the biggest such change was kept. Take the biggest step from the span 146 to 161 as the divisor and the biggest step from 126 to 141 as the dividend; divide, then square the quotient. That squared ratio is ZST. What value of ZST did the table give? 1.1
